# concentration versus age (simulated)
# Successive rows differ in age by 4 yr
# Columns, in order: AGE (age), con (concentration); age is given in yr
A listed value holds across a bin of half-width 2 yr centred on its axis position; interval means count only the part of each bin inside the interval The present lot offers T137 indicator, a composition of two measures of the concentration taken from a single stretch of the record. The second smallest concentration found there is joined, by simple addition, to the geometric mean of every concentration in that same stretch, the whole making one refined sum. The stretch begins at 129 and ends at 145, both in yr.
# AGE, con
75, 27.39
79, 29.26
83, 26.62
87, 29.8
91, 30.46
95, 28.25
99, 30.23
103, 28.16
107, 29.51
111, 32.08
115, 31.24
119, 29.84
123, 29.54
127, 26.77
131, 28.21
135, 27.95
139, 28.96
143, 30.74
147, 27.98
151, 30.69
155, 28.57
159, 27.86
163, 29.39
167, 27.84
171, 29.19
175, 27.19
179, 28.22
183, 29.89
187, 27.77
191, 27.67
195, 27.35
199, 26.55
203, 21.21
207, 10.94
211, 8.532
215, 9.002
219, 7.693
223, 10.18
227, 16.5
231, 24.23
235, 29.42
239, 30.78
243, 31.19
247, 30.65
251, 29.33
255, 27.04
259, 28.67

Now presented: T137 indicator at 57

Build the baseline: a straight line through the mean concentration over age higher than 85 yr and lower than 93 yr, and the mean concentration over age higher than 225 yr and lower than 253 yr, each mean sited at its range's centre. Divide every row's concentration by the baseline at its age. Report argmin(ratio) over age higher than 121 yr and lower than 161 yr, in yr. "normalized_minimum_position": 127 yr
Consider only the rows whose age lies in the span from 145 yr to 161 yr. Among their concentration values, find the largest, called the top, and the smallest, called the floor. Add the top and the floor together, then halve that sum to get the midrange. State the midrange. 29.3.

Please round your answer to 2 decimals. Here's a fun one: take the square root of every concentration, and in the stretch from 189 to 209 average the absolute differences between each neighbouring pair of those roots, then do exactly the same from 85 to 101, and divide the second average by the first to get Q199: 0.31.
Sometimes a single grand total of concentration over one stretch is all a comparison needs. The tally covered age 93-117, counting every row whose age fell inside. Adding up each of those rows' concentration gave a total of 179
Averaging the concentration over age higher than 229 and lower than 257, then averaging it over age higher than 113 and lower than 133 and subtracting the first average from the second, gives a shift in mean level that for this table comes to 0.2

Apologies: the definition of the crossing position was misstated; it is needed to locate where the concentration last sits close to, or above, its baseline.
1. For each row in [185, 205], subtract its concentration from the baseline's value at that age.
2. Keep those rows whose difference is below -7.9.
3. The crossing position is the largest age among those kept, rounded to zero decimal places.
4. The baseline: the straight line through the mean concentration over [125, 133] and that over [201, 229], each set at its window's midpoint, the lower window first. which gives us 199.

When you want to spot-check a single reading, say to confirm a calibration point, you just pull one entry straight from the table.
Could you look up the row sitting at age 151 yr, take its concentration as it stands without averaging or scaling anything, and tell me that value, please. 30.69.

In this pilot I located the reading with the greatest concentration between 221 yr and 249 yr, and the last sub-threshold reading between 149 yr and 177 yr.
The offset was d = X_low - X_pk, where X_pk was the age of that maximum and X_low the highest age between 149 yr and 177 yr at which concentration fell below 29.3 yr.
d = -68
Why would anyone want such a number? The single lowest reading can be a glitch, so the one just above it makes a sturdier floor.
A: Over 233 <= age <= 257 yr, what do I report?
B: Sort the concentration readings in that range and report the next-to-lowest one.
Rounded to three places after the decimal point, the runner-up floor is 29.330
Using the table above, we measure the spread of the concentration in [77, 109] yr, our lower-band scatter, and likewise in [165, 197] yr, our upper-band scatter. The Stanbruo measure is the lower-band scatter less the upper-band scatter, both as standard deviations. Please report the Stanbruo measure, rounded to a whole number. 0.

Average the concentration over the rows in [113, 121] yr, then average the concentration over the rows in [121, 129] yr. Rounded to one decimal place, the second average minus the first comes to -2.4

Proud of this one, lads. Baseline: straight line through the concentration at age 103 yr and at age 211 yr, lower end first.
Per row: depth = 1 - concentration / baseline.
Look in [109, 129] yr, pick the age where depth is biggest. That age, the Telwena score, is 127 yr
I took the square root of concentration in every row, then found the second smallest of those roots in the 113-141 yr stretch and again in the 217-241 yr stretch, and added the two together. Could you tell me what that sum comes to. 8.48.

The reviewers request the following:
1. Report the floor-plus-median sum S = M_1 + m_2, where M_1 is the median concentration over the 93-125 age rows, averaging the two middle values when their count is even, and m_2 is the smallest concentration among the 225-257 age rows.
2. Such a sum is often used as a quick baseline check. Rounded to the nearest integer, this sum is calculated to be 46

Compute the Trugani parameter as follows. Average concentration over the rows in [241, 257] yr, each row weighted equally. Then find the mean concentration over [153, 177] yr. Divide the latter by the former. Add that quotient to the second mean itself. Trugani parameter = 29.3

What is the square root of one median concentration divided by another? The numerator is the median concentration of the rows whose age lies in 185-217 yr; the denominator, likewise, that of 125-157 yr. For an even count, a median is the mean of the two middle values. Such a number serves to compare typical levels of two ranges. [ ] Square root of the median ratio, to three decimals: 0.917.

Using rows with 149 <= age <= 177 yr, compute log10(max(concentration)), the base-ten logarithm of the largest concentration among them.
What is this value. 1.49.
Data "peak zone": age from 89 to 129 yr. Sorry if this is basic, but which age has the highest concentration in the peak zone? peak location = 111 yr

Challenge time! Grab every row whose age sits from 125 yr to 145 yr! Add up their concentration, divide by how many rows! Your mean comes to 29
